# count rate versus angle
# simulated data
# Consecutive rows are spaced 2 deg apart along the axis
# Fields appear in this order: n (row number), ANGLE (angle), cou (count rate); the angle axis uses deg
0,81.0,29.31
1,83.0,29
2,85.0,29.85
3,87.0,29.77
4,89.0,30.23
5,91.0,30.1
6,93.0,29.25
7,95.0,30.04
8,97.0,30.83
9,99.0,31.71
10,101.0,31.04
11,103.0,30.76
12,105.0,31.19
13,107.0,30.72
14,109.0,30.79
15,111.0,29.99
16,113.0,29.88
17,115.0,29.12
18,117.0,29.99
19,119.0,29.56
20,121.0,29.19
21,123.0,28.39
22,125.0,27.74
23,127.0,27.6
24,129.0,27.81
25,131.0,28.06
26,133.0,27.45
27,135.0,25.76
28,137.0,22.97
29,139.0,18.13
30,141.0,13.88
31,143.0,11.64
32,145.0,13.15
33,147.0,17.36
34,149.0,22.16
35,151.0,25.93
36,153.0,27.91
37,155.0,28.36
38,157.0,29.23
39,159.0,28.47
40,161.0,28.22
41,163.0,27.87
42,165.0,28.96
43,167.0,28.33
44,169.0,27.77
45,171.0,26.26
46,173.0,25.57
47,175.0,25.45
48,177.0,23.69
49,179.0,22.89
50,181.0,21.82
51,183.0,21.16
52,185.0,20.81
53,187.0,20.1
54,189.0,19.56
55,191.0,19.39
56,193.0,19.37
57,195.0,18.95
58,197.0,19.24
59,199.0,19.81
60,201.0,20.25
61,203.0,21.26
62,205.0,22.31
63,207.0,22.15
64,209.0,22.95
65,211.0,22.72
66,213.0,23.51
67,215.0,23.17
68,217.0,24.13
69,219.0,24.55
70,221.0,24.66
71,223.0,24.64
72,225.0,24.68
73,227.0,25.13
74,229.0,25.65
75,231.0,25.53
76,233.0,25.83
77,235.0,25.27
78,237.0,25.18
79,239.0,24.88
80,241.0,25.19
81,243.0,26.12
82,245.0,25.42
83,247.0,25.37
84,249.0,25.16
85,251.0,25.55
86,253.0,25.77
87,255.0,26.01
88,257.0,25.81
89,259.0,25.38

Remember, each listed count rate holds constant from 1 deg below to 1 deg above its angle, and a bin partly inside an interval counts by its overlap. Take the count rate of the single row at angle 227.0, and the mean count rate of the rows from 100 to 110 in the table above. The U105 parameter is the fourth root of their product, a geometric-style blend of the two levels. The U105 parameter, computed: 5.3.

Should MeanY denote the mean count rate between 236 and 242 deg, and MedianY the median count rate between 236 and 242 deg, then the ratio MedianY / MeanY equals 1.004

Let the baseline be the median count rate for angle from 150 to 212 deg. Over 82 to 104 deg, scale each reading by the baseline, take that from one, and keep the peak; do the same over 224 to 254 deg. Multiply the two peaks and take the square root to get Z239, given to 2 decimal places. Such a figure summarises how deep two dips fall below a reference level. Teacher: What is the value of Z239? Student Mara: 0.14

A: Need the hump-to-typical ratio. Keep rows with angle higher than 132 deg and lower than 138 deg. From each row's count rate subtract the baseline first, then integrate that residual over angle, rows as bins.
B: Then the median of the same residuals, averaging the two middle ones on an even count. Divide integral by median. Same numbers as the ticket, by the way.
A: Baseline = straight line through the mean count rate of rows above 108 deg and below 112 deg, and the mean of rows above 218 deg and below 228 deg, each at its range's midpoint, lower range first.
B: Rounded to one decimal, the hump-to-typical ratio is 6.7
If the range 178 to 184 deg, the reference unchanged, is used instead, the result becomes 5.8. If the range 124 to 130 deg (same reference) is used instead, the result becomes 5.8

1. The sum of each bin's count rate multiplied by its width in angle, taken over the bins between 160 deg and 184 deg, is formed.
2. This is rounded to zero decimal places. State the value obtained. 616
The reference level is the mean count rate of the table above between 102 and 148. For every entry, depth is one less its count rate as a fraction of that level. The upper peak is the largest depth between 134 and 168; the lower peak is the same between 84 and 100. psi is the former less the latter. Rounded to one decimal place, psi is 0.7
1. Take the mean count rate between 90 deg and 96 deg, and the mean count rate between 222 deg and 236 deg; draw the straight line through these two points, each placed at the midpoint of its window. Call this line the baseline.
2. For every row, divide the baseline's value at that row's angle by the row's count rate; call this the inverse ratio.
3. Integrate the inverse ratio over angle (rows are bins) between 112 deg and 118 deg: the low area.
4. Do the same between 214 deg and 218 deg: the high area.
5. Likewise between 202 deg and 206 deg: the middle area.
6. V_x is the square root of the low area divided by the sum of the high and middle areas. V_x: 0.80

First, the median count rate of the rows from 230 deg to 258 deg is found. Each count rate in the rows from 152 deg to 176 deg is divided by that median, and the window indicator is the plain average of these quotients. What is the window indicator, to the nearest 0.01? 1.09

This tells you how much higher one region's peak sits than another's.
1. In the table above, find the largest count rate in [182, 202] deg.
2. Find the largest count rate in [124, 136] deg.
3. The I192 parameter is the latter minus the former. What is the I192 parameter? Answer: 7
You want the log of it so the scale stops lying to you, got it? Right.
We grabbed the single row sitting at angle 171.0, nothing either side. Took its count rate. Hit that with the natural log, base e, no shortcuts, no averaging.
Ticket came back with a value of 3.27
